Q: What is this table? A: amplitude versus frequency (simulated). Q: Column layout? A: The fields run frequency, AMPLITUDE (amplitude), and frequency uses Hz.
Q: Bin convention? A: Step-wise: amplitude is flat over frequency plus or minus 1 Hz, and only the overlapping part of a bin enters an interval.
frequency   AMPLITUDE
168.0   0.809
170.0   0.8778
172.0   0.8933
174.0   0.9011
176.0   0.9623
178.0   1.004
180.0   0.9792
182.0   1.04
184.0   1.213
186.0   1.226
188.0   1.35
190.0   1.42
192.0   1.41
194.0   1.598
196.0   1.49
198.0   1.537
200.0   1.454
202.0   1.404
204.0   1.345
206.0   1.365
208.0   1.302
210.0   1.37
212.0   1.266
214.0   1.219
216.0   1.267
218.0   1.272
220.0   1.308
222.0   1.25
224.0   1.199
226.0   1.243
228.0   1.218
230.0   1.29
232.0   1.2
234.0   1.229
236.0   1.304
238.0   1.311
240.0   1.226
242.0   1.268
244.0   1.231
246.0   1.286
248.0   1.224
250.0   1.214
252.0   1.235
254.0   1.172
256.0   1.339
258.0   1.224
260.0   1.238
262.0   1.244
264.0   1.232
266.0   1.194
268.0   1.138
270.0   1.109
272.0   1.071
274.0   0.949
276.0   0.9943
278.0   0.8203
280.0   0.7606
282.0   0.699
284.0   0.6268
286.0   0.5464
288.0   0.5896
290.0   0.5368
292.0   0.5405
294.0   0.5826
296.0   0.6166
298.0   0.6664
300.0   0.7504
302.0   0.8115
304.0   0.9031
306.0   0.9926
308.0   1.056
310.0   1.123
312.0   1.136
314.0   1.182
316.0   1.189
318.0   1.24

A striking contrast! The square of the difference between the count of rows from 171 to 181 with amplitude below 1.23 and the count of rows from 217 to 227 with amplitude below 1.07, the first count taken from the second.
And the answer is 25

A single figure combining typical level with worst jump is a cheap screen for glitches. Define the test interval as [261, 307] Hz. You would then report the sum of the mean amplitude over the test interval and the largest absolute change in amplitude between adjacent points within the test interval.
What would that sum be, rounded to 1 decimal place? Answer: 1.0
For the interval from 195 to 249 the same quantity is 1.4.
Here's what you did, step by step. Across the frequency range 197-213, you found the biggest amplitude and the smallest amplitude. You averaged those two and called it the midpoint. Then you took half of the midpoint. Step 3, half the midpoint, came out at 0.70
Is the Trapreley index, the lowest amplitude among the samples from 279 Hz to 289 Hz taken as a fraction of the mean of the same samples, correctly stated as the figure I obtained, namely 0.848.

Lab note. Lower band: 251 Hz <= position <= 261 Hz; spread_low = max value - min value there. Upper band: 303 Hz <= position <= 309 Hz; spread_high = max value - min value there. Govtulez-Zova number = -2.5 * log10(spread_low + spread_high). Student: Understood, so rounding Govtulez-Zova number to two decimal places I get 1.24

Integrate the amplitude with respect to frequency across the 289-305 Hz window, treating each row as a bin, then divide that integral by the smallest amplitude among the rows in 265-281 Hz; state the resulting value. 14.2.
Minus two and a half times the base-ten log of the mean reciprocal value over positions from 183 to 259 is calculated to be 0.28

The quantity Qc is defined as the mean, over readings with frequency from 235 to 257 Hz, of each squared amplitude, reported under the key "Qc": 1.6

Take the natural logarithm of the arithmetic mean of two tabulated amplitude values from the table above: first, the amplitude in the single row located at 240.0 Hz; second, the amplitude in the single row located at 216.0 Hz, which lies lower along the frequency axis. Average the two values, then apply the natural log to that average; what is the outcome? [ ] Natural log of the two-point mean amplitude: 0.22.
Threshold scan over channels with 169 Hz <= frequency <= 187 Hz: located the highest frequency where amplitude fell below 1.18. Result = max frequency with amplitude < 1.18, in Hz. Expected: 182.0 Hz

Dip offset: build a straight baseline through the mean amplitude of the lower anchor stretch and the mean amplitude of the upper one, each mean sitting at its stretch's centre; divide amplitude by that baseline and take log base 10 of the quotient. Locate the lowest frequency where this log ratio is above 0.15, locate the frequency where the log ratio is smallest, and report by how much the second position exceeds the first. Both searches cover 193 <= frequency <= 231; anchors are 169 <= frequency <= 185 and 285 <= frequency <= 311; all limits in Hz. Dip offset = 20 Hz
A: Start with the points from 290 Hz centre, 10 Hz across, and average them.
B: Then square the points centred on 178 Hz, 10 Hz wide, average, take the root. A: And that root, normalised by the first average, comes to 1.7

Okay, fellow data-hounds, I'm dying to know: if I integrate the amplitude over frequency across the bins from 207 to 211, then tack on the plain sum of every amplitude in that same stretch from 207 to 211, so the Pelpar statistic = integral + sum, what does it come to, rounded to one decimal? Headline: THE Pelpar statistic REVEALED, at 8.0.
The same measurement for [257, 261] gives 7.4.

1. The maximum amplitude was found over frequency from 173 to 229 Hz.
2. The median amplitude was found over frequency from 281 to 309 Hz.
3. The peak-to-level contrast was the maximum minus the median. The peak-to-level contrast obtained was 1.0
